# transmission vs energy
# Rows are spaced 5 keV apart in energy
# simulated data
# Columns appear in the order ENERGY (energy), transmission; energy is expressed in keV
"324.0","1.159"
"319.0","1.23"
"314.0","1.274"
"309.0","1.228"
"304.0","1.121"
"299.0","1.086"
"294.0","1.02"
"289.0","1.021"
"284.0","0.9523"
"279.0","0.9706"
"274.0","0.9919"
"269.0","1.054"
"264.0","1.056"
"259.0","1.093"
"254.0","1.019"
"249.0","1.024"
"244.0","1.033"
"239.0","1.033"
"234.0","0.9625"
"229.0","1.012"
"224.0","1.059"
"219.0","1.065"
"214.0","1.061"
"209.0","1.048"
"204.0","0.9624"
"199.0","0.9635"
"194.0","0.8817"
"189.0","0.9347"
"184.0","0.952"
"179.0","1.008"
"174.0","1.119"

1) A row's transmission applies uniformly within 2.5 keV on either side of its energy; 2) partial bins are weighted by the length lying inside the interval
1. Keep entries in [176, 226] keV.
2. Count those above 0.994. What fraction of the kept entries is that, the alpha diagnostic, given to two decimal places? 0.50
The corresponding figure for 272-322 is 0.70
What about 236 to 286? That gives 0.70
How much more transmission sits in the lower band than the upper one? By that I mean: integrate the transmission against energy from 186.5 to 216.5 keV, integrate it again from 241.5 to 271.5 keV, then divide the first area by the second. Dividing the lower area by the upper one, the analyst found 0.93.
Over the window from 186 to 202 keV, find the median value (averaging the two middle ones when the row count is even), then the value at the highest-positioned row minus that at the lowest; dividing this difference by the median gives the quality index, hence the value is 0.03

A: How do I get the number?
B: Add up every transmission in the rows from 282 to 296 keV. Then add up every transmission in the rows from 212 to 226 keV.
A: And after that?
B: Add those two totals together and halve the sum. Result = 3.09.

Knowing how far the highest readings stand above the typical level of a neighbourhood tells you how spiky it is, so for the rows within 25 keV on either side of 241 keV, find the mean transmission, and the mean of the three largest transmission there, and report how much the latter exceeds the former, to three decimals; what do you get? 0.037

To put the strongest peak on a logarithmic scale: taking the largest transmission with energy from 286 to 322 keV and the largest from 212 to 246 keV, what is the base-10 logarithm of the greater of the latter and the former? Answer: 0.11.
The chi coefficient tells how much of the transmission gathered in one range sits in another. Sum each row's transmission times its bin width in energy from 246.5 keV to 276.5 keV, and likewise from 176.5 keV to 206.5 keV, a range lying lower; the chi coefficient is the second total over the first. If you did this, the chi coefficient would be 0.91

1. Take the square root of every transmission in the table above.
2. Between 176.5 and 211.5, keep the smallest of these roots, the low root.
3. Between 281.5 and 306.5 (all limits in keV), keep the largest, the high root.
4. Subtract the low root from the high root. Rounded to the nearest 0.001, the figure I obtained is 0.120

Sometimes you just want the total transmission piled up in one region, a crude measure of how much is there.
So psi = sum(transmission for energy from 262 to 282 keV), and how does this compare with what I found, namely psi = 4.07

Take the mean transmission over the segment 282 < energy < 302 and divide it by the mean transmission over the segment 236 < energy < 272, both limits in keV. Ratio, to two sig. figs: 0.98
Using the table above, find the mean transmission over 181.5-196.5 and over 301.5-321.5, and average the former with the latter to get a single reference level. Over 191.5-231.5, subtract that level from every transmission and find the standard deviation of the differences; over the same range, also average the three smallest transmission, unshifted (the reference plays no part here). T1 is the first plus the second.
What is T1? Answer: 1.00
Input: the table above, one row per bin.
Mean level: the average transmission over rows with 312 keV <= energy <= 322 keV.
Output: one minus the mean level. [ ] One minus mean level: -0.25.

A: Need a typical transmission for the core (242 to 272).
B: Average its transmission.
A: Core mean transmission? 1.05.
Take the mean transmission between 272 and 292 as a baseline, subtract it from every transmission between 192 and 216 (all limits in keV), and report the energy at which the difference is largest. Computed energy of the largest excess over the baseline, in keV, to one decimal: 214.0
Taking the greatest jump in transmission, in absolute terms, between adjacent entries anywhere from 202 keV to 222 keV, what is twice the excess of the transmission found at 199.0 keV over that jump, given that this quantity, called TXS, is 1.76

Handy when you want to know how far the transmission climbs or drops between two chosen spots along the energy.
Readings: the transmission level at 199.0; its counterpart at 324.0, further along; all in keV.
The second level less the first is 0.20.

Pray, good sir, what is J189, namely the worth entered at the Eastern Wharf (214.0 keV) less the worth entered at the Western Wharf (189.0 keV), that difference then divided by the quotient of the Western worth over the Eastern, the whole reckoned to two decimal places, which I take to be 0.14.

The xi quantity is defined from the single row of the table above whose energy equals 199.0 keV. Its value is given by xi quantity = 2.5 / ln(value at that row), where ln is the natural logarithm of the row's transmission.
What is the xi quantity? -67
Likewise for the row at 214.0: 42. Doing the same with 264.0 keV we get 46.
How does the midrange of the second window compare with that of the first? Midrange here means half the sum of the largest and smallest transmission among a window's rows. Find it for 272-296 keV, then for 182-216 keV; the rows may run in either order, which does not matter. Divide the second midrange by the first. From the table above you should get 0.98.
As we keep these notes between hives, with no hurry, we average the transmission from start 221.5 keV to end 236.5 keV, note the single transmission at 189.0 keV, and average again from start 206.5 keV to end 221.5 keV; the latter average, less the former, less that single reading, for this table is -0.89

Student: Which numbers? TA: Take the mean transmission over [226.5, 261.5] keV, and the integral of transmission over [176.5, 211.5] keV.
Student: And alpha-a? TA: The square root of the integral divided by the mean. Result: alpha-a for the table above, 5.74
